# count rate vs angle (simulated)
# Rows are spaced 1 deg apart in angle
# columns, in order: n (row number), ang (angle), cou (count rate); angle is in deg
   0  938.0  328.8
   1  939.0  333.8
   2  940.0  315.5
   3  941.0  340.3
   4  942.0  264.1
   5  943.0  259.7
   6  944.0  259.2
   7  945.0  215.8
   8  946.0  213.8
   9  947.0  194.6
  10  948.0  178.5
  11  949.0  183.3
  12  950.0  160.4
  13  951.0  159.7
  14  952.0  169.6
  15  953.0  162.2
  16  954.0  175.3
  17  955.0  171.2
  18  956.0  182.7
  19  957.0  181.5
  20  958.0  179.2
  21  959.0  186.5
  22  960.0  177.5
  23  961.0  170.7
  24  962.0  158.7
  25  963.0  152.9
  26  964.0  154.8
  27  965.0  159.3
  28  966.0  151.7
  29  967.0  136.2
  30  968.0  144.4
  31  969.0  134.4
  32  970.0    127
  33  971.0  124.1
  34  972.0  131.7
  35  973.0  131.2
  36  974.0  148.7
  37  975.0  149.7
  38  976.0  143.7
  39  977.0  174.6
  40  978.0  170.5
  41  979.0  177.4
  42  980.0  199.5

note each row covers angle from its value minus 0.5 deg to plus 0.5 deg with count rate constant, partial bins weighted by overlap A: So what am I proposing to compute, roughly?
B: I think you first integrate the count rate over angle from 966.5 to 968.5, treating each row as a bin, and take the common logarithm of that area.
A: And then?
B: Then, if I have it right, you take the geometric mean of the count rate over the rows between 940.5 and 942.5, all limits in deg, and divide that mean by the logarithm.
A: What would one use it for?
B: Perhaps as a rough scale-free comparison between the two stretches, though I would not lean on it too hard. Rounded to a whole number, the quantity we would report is 122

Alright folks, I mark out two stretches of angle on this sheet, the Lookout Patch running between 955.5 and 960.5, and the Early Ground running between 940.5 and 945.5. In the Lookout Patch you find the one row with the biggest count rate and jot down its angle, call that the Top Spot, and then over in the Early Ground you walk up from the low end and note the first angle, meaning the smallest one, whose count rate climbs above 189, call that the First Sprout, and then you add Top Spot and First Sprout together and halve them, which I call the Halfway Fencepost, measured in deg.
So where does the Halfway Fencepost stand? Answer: 950.0 deg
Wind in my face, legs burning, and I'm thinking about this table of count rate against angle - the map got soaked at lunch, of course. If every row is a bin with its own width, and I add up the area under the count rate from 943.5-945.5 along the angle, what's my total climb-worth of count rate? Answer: 475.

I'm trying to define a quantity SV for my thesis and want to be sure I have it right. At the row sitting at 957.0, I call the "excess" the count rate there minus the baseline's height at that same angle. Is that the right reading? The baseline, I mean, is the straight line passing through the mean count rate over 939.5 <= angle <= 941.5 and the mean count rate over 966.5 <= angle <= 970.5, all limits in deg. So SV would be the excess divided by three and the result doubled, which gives -22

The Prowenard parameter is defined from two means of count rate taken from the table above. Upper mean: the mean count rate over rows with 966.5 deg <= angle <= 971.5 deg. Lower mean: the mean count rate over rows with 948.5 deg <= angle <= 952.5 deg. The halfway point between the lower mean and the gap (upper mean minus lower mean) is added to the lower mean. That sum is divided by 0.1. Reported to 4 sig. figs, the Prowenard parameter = 2349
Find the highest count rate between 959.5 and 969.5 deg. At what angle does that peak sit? 960.0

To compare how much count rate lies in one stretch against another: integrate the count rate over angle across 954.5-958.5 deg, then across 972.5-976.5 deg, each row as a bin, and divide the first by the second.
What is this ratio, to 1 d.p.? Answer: 1.2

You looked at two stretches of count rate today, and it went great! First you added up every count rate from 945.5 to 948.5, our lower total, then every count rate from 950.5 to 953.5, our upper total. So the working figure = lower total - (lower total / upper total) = 586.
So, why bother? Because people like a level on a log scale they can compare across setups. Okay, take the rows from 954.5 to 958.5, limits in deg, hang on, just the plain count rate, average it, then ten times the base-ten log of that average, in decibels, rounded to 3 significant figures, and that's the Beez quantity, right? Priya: 22.5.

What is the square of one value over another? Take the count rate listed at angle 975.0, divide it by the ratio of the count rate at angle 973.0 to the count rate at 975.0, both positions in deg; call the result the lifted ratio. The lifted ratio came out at 171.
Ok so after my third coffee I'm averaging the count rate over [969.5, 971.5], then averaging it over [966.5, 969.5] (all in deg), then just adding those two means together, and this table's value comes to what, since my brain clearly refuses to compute 264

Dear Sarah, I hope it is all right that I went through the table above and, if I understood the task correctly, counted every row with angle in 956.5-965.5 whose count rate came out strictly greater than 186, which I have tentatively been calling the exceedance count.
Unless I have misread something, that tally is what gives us 1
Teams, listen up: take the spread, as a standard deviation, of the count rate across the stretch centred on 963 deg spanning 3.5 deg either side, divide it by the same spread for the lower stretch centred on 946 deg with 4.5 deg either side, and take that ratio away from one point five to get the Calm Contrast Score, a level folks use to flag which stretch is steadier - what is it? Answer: 1.3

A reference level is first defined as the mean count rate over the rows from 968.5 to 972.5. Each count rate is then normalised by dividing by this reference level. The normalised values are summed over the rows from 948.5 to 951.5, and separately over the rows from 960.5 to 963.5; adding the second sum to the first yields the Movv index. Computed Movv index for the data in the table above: 7.6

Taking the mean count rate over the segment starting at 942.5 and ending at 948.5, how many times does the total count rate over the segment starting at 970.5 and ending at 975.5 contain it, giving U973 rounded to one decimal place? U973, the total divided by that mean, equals 3.1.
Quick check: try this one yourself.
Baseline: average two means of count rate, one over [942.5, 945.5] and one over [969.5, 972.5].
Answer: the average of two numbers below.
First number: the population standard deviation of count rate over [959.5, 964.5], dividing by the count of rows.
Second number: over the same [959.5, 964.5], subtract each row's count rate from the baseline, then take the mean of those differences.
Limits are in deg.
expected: 16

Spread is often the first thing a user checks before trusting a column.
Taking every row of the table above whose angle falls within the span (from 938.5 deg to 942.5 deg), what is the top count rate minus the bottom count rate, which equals 76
